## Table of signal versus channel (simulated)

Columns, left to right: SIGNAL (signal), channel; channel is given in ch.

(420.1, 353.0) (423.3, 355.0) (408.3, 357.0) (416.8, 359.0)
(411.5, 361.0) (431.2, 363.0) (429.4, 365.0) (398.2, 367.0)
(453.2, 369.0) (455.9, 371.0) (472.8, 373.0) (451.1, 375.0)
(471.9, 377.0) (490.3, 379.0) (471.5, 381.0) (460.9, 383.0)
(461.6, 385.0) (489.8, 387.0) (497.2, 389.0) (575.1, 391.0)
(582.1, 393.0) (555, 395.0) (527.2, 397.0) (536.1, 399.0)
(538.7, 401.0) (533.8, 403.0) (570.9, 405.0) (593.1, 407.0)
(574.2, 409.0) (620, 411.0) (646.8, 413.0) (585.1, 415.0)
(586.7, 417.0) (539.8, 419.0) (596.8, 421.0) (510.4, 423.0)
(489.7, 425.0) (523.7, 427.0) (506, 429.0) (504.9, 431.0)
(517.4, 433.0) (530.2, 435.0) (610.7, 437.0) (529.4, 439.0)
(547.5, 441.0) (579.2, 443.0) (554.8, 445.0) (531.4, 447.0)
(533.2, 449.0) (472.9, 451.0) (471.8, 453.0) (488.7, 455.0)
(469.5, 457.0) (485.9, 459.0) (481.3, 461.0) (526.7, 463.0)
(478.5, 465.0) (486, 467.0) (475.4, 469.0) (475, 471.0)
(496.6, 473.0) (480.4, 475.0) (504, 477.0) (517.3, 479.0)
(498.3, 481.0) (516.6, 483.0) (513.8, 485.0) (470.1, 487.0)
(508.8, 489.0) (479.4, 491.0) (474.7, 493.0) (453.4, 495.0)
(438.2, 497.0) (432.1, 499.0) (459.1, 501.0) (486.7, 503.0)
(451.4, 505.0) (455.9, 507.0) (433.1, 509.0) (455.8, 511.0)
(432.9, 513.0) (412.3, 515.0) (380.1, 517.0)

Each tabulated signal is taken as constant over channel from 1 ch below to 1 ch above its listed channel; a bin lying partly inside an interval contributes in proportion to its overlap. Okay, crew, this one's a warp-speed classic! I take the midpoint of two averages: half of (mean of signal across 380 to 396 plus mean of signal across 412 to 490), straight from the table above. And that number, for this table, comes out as 515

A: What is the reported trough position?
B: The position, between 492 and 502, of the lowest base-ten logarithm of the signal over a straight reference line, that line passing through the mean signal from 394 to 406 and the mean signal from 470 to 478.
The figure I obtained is 499.0 ch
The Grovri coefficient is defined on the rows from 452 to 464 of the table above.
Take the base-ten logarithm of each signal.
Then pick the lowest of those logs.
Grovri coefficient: 2.67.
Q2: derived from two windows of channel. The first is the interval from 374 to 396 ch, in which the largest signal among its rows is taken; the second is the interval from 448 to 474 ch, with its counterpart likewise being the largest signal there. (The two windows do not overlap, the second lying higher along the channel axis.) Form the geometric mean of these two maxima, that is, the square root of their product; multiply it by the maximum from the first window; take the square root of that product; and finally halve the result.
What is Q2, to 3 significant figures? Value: 285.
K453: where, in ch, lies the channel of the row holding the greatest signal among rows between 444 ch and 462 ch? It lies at 445.0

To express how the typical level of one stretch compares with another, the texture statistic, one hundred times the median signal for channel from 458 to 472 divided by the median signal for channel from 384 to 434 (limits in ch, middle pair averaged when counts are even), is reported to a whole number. 89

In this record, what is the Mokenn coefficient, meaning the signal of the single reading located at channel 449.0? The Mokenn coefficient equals 533.2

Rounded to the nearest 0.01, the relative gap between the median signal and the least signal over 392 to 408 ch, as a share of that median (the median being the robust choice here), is 0.04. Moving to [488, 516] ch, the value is 0.09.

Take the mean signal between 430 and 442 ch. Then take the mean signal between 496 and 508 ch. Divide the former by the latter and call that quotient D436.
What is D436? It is 1.19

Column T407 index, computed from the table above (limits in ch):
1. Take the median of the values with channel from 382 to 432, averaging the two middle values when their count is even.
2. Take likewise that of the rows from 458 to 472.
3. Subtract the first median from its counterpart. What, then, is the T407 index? -57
